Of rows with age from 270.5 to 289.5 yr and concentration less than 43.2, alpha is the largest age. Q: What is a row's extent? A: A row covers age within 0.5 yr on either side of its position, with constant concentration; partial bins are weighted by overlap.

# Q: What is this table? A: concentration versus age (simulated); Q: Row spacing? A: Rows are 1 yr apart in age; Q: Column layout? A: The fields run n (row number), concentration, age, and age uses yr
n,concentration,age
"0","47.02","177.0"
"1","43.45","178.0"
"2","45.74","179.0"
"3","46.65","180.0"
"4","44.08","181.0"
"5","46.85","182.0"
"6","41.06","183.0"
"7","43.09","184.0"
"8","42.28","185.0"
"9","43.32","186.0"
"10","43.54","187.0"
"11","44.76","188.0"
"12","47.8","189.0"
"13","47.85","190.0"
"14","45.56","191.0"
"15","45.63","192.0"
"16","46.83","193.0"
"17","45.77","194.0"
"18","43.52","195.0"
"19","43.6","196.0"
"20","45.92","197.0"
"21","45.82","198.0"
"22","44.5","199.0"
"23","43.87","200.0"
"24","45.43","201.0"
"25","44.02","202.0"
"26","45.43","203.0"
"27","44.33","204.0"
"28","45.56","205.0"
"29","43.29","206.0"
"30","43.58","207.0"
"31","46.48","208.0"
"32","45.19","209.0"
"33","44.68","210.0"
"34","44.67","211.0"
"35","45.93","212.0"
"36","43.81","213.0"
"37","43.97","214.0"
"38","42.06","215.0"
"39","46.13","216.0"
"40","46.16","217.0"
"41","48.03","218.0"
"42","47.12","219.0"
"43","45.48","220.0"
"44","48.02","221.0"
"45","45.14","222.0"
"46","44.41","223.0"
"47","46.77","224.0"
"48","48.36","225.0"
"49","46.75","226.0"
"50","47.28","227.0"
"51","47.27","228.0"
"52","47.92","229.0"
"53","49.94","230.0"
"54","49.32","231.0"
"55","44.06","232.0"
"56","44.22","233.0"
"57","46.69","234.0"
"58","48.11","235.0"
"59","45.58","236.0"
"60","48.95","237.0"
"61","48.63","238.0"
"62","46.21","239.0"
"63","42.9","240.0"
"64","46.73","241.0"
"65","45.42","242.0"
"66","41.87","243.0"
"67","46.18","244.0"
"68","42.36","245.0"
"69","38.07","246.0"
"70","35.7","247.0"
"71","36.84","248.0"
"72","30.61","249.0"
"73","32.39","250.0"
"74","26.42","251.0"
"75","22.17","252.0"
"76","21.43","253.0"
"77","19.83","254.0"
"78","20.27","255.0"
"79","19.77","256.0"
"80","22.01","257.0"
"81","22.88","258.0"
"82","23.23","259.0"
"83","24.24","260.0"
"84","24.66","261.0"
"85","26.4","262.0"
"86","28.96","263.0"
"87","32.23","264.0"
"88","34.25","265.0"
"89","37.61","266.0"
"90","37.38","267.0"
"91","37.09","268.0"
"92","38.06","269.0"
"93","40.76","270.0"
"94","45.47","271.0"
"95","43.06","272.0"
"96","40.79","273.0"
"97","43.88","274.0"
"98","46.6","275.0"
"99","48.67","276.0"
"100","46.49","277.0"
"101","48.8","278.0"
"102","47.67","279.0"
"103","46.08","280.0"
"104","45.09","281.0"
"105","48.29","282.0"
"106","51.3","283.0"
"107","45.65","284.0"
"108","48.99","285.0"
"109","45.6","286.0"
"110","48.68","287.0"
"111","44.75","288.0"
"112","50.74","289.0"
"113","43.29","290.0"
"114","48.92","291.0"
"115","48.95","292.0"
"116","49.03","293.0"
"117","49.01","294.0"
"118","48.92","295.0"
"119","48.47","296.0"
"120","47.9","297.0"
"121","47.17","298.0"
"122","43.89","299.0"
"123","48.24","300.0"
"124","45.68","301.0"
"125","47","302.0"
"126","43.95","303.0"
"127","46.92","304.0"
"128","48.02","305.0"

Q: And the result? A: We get 273.0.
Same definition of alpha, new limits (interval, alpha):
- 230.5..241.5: 240.0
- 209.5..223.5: 215.0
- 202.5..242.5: 240.0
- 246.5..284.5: 273.0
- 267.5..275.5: 273.0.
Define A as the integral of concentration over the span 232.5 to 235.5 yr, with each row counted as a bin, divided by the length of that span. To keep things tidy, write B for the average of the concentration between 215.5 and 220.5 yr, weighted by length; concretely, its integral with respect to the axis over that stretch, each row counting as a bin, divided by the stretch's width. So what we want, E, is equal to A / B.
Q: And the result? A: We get 0.99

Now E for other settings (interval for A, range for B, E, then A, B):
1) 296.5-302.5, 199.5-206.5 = 1.05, 47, 44.6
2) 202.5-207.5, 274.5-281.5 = 0.94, 44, 47.1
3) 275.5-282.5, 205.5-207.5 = 1.09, 47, 43.4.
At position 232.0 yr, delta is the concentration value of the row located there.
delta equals 44.06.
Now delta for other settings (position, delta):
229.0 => 47.92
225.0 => 48.36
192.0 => 45.63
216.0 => 46.13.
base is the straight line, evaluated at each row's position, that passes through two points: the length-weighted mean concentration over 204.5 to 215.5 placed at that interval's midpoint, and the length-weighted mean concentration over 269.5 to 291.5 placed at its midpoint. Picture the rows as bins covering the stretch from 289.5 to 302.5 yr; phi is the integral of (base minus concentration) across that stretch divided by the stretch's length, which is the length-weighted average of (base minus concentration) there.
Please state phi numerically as -0.7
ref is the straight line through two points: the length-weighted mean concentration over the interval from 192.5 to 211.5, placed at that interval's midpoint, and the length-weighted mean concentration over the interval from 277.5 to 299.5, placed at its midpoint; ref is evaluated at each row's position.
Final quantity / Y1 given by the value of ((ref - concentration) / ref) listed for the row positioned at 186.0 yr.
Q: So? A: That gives 0.024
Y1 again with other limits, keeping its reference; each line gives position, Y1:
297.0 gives -0.001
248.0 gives 0.205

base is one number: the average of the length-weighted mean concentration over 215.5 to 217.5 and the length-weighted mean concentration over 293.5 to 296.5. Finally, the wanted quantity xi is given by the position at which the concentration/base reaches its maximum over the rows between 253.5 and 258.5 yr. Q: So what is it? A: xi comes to 258.0 yr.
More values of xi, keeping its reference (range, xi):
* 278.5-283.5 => 283.0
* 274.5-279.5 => 278.0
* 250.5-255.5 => 251.0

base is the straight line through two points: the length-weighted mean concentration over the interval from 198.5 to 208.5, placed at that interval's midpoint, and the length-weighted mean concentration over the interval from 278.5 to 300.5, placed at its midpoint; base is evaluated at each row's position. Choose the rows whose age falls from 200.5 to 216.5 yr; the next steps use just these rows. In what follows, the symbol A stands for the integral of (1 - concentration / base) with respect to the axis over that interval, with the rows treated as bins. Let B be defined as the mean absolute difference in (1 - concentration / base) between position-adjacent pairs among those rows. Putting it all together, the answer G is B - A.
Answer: 0.0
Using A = 0.1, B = 0.033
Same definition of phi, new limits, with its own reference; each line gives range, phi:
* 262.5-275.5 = 7.1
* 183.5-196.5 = -0.9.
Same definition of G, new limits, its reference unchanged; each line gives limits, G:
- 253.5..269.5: -6.4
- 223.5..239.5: 0.6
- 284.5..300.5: 0.0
